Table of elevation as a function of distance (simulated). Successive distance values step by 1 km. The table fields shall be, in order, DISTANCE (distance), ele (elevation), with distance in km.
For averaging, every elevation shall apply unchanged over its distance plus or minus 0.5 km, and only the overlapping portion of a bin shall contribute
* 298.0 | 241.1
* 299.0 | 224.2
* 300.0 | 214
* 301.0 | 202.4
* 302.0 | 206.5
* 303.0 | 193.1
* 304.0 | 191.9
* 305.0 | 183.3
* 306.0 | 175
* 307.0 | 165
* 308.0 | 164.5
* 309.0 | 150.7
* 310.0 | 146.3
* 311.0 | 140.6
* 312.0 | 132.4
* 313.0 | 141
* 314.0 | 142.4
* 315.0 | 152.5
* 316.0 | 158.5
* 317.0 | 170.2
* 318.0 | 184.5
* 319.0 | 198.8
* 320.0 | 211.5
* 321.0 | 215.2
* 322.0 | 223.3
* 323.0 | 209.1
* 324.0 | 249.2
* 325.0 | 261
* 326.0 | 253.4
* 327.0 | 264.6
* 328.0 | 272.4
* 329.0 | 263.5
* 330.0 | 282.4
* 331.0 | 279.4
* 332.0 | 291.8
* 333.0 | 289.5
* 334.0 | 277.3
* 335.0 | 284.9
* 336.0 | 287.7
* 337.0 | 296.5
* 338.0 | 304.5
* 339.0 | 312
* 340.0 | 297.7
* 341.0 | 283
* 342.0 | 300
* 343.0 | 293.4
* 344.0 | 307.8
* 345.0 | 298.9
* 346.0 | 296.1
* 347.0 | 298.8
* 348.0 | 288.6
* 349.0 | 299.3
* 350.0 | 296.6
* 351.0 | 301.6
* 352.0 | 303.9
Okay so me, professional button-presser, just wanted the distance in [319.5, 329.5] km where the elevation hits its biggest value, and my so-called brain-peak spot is 328.0 km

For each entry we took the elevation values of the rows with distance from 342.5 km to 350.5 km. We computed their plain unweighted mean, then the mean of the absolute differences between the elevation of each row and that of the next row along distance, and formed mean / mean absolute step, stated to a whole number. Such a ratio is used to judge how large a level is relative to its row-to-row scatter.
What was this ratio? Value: 40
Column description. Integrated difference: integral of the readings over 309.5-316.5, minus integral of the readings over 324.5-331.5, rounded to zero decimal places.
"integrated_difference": -863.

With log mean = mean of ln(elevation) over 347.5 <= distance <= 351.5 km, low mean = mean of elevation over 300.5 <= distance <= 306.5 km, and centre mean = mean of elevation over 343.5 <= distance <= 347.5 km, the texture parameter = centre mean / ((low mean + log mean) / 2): 3.0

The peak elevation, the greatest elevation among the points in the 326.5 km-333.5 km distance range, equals 291.8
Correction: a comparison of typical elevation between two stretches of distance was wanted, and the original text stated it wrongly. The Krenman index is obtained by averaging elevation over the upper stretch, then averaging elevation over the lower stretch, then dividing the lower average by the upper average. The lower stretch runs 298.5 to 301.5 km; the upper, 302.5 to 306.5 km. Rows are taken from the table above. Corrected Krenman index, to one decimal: 1.1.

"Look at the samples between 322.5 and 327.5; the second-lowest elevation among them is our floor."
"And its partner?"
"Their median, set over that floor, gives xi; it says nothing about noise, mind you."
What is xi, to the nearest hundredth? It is 1.02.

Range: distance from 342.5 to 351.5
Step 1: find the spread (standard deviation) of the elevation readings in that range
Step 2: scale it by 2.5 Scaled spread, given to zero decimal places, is 13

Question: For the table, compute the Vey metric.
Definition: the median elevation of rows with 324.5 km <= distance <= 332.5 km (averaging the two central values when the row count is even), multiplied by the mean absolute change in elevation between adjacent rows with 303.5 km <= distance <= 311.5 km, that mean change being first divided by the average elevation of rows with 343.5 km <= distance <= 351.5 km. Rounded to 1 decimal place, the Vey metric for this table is 6.6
